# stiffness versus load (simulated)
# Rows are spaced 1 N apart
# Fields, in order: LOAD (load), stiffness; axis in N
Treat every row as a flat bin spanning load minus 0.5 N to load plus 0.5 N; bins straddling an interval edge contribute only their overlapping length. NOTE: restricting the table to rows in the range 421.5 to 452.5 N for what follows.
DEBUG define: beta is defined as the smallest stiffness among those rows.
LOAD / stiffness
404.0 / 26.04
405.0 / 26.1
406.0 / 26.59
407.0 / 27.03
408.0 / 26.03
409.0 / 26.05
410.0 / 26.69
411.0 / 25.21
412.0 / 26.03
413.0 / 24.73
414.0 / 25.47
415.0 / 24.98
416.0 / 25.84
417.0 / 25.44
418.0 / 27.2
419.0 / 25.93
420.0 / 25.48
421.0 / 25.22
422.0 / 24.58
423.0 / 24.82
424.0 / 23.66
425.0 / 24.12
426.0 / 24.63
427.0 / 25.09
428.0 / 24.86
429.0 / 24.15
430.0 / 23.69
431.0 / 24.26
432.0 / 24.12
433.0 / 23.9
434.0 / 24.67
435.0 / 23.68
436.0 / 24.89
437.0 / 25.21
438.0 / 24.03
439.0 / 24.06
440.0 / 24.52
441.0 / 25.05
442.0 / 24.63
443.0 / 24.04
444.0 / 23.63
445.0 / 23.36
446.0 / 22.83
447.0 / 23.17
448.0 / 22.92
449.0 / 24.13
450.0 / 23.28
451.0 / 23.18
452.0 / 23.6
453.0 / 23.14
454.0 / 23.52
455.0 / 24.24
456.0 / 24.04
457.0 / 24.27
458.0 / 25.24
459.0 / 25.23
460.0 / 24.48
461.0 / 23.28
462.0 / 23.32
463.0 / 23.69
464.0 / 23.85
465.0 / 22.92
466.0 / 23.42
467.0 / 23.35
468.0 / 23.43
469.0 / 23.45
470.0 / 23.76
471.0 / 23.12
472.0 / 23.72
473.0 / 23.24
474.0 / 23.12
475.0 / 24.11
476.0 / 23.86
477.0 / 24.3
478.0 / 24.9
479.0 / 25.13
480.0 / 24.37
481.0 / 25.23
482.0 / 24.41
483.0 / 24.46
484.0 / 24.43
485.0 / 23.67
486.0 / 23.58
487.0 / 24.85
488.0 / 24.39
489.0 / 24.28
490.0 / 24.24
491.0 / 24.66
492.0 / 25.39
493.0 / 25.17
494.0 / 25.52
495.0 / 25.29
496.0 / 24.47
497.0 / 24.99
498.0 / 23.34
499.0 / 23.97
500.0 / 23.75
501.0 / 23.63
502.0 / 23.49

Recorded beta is 22.83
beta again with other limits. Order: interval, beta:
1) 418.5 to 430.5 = 23.66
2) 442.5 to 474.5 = 22.83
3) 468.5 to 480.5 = 23.12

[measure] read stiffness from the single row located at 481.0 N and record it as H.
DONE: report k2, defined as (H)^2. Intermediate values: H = 25.23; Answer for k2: 637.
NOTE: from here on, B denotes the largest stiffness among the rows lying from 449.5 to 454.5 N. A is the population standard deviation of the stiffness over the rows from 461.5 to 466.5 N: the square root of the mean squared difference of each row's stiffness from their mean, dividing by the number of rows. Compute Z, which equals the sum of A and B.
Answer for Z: 23.9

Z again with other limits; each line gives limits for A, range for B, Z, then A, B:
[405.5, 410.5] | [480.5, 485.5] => 25.6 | 0.39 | 25.23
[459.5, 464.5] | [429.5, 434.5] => 25.1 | 0.44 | 24.67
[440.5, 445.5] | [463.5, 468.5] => 24.5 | 0.62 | 23.85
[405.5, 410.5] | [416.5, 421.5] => 27.6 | 0.39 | 27.2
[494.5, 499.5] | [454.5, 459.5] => 25.9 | 0.70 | 25.24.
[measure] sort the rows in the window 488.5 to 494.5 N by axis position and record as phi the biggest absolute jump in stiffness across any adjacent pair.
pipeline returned 0.7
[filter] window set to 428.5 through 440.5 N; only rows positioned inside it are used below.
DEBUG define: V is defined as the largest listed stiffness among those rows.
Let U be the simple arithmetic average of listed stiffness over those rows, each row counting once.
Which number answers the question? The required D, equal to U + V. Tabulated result 49.5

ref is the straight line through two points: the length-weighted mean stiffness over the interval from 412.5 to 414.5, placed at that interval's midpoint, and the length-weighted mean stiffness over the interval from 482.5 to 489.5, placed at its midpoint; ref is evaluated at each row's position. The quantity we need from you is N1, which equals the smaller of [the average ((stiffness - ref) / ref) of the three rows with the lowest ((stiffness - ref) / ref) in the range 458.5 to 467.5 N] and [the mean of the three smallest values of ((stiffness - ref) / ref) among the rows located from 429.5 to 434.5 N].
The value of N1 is -0.05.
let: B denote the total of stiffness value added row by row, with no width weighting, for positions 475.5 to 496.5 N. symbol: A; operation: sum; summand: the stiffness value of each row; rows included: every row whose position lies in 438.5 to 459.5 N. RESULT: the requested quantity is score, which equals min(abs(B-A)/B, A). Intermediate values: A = 502.1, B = 517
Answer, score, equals 0.028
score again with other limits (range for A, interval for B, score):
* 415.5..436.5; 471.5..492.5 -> 0.019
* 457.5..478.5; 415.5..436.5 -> 0.039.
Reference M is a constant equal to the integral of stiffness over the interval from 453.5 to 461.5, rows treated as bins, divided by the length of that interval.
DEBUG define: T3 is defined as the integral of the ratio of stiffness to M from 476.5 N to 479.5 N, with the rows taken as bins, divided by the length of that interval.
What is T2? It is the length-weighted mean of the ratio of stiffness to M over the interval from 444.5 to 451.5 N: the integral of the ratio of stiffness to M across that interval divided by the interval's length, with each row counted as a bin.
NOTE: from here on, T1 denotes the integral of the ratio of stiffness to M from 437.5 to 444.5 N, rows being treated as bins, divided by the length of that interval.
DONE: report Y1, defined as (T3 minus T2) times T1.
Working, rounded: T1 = 1.00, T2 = 0.96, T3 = 1.02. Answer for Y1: 0.06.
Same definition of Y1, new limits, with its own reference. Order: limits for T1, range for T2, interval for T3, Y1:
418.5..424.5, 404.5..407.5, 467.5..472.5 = -0.13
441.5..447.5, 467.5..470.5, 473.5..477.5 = 0.01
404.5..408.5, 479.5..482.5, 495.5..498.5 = -0.02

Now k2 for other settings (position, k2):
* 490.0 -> 588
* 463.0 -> 561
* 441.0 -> 628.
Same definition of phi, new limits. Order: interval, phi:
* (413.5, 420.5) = 1.8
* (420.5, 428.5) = 1.2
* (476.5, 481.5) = 0.9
